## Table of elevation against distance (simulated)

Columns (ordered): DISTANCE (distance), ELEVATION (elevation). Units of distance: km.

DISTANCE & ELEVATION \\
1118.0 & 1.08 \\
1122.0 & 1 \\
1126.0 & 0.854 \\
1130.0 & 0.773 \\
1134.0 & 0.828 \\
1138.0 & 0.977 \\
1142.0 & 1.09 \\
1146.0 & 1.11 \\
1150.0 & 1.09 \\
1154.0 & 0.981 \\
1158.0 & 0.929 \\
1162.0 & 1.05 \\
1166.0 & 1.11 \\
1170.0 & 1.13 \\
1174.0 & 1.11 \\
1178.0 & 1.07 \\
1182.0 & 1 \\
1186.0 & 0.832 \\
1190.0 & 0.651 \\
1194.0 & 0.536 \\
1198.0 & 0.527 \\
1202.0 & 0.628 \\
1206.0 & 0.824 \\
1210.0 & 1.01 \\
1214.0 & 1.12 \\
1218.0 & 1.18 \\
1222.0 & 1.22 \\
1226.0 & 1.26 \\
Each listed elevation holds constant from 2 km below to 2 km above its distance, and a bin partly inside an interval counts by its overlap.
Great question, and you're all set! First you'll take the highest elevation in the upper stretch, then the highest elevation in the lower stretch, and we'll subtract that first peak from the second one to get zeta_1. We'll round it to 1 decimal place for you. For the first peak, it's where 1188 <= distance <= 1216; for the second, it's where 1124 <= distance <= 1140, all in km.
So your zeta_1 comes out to -0.1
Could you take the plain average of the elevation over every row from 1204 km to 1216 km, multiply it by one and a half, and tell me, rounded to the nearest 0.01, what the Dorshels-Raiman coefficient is 1.48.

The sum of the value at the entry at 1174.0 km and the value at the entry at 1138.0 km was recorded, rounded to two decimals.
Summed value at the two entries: 2.09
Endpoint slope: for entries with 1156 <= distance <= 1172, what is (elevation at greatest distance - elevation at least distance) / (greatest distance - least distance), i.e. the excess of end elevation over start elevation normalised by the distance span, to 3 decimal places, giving 0.017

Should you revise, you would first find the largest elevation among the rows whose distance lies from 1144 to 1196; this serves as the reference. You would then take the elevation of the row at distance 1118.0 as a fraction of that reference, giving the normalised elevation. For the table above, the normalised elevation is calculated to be 0.96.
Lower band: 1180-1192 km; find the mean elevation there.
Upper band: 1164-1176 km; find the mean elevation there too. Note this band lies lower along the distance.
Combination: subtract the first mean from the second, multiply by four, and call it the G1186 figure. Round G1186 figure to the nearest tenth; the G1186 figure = 1.2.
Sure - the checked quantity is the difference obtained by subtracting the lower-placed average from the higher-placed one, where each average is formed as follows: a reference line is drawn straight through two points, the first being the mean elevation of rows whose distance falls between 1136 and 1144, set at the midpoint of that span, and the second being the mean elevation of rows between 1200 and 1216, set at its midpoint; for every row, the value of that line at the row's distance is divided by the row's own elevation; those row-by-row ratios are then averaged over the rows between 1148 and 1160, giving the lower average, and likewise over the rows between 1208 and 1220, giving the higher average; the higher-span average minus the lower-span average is -0.20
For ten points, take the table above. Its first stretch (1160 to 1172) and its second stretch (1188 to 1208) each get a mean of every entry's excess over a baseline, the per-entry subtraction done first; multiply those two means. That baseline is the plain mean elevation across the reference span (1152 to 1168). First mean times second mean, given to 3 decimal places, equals -0.030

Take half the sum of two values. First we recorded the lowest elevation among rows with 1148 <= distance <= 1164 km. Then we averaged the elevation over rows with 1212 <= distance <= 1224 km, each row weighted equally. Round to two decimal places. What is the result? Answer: 1.05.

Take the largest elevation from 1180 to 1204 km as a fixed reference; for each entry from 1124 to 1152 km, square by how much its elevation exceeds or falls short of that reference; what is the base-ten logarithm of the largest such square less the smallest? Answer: -1.29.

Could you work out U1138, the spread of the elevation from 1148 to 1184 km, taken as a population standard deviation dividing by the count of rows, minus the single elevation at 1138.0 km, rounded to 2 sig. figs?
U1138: -0.91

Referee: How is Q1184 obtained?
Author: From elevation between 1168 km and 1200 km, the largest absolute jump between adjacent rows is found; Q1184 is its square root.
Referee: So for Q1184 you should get 0.43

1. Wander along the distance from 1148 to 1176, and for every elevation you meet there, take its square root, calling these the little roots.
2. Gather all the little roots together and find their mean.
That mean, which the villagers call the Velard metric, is 1.03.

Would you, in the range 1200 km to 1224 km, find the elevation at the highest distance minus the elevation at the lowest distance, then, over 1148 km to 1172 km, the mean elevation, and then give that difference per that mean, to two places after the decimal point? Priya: 0.56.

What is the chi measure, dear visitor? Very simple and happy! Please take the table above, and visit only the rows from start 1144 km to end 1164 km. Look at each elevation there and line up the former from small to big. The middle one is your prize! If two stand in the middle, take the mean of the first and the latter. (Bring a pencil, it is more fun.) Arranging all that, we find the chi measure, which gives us 1.05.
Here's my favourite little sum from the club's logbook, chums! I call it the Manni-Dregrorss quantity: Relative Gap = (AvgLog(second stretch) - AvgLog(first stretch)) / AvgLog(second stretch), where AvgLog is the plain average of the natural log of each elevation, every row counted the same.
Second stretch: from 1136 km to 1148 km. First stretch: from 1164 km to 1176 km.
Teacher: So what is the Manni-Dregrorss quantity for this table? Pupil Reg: -1.0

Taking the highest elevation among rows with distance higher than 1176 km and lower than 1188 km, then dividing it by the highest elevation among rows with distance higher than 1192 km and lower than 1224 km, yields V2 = 0.88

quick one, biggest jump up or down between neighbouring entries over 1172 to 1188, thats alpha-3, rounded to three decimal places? 0.168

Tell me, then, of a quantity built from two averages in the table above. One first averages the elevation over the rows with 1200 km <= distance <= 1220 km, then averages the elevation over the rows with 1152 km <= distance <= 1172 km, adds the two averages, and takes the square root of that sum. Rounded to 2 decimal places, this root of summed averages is 1.41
